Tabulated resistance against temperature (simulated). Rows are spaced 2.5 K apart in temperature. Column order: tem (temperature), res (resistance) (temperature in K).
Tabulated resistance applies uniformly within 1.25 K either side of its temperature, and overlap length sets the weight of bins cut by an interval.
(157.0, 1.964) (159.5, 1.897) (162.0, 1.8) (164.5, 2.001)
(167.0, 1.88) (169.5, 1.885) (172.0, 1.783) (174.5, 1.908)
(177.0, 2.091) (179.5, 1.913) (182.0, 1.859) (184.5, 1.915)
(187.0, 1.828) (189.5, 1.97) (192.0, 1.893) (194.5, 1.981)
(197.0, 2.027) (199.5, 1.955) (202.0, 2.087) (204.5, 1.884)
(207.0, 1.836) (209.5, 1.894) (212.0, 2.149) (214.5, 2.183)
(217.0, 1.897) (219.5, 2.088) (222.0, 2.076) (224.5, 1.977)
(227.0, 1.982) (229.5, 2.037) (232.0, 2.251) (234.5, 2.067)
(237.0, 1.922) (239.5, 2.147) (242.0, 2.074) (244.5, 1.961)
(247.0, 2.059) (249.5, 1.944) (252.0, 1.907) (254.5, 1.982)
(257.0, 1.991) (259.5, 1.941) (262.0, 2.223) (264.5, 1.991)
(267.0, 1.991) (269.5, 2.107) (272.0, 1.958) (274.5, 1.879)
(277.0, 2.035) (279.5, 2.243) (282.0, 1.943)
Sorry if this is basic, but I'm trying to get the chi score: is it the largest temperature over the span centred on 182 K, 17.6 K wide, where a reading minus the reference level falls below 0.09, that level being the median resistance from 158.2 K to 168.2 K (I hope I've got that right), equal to 189.5 K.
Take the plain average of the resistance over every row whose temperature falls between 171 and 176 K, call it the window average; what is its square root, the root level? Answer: 1.36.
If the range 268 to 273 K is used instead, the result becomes 1.43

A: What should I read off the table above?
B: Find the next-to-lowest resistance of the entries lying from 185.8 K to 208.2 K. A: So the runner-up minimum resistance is 1.836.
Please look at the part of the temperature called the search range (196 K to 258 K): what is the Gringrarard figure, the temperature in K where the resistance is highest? 232.0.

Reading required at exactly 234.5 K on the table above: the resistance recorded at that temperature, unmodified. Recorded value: 2.067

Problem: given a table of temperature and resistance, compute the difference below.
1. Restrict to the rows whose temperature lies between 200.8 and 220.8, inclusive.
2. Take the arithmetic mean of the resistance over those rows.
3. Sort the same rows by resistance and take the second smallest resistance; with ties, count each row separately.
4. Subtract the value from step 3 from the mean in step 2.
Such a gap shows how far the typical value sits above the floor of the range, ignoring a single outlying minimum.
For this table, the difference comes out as 0.12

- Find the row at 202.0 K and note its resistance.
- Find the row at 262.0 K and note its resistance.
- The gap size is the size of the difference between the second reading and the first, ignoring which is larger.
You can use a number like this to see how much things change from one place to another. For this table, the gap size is 0.136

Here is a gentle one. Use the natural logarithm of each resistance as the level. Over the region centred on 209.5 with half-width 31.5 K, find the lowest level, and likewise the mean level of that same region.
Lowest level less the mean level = -0.085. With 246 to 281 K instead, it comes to -0.070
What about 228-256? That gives -0.062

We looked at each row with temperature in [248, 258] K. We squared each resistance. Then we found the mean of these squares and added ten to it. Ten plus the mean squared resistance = 13.8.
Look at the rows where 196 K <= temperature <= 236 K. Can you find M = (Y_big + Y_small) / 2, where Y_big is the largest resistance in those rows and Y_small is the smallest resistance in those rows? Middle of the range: 2.04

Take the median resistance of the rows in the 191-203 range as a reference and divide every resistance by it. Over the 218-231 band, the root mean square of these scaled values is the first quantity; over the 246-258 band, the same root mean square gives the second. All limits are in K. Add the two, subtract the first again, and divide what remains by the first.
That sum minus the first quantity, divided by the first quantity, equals 0.97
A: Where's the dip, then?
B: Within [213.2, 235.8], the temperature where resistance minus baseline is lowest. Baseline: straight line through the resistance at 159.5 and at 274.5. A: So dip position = 217.0 K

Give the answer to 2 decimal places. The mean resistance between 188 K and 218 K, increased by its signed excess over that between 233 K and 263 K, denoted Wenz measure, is 1.94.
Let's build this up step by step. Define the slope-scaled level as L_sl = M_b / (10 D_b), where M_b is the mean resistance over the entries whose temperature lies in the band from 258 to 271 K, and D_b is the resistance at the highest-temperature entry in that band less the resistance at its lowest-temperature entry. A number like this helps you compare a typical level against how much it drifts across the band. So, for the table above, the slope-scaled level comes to 1.2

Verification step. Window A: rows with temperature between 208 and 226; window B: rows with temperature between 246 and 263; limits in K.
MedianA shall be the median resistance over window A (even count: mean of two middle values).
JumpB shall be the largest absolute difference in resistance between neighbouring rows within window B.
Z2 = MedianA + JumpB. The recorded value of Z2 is 2.36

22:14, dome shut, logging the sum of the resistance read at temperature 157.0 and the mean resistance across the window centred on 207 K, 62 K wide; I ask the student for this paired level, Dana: 3.95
